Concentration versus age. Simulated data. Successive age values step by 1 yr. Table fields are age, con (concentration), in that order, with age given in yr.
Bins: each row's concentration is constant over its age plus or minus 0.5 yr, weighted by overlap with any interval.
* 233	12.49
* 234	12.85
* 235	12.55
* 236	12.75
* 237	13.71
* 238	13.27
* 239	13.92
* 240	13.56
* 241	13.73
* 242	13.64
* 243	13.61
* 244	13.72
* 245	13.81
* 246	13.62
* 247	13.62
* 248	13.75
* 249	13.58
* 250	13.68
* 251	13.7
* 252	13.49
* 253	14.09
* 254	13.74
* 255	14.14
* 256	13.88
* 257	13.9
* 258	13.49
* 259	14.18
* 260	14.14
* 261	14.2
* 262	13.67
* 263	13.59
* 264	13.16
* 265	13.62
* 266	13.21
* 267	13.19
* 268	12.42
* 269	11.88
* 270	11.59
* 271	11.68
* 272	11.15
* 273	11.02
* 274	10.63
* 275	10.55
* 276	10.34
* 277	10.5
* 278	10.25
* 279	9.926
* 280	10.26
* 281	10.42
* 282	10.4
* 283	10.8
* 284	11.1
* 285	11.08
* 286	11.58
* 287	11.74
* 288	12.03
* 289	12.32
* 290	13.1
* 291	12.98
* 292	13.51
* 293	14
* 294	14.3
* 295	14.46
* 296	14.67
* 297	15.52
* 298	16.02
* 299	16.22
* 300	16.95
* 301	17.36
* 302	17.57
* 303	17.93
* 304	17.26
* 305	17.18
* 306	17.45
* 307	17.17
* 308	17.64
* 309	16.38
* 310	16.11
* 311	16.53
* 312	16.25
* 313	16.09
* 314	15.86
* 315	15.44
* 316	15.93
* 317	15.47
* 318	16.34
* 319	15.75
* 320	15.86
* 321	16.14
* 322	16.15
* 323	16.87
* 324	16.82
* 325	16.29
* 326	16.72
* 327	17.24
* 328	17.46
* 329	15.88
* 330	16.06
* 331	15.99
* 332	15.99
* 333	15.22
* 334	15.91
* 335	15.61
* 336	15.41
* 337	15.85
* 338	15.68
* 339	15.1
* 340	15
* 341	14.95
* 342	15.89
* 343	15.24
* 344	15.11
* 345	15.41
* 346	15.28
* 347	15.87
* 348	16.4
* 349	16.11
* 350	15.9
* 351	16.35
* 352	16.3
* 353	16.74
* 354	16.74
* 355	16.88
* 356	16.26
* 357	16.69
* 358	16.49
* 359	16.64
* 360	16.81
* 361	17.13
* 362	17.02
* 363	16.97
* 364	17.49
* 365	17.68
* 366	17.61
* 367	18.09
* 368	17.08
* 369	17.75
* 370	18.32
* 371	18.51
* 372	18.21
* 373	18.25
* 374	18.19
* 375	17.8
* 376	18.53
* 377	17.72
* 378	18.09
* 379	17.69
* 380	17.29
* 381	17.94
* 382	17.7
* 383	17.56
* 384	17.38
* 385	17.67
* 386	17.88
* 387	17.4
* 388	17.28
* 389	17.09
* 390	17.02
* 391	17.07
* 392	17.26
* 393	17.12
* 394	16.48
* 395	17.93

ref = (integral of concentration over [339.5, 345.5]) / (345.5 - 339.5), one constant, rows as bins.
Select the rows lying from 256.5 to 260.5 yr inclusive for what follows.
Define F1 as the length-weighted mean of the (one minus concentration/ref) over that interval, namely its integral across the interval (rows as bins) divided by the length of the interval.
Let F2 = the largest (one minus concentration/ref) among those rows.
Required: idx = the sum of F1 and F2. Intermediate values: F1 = 0.088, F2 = 0.12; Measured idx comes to 0.20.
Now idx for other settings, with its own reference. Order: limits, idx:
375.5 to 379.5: -0.34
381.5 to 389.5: -0.27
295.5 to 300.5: 0.00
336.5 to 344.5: 0.02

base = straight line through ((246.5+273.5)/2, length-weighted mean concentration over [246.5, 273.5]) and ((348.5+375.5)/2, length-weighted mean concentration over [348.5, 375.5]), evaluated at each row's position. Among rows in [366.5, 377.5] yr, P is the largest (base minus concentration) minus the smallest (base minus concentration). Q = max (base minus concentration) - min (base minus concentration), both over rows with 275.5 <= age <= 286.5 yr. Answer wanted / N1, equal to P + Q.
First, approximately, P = 1.3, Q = 1.4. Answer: 2.7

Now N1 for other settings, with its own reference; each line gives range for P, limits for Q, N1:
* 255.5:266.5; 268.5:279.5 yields 3.6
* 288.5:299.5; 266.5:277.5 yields 6.7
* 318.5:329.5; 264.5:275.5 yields 5.1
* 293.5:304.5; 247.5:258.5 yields 4.1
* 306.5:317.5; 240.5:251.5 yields 3.0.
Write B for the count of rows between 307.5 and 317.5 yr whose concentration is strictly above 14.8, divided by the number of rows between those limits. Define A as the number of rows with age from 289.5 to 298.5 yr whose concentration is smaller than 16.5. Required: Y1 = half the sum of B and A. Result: 5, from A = 9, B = 1.0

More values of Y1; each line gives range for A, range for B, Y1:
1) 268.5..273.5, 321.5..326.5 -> 3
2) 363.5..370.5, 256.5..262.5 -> 0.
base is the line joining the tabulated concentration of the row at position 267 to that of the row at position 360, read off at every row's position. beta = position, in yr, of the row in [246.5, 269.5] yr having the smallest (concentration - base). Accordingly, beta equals 269 yr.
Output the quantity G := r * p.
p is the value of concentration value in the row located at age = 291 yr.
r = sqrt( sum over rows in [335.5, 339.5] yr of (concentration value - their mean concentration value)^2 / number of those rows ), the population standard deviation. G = 3.7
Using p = 12.98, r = 0.28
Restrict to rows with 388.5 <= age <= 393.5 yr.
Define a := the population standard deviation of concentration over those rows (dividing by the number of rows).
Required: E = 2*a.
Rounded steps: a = 0.08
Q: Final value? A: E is 0.2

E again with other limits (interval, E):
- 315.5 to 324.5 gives 0.9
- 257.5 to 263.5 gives 0.6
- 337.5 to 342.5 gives 0.8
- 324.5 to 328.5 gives 0.9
